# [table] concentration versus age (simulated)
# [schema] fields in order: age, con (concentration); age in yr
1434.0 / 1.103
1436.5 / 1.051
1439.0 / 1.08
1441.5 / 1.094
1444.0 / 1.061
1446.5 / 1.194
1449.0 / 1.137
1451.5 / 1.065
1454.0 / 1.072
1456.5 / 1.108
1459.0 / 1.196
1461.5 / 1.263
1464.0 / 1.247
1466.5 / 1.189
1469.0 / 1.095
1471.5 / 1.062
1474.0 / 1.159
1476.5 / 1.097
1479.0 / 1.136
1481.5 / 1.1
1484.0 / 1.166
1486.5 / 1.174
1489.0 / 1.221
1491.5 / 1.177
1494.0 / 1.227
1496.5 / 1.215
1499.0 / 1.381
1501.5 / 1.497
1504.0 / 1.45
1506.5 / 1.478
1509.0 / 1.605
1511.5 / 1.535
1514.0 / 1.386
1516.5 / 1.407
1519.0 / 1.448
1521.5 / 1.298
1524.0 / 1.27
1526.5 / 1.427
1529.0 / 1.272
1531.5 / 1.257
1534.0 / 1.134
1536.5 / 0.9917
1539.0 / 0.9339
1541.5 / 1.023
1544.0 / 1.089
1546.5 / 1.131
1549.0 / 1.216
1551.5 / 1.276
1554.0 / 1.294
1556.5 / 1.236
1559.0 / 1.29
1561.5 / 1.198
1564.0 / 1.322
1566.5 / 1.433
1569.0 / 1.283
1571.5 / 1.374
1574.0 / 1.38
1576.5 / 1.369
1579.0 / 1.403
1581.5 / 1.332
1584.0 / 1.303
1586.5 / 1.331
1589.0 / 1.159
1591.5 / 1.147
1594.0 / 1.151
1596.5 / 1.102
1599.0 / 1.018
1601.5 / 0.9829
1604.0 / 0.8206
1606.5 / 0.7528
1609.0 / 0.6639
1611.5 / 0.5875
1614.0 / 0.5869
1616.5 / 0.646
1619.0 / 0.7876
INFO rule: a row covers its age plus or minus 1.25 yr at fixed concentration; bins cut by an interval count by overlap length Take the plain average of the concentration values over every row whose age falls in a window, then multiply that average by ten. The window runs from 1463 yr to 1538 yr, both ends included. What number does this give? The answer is 12.7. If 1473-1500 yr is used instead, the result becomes 11.9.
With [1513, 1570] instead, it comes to 12.4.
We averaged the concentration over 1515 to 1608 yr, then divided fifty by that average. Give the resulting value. 41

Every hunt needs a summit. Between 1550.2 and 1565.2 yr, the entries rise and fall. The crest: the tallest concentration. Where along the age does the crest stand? 1564.0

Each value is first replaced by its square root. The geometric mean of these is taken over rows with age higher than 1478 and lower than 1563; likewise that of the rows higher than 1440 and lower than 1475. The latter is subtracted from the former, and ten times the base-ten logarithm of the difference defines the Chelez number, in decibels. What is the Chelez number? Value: -12.7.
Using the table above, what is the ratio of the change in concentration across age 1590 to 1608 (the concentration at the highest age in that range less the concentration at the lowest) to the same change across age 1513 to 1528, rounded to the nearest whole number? -10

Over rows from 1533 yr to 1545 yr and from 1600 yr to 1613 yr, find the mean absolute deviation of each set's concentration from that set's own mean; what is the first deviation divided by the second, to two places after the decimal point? 0.55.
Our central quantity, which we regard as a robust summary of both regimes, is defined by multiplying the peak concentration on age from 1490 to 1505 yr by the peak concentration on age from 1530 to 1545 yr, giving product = 1.9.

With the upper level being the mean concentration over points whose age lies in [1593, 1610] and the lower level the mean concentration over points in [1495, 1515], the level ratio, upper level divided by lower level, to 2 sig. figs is 0.64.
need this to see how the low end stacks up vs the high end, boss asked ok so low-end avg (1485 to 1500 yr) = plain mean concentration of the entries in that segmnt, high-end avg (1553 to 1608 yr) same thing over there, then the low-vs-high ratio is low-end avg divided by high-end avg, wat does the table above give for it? 1.02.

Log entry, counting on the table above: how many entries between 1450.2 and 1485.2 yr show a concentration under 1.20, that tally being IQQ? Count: 12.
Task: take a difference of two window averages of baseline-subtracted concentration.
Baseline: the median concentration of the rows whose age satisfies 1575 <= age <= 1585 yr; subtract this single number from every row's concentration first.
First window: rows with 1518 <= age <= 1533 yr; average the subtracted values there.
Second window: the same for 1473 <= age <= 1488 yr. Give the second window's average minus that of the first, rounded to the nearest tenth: -0.2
